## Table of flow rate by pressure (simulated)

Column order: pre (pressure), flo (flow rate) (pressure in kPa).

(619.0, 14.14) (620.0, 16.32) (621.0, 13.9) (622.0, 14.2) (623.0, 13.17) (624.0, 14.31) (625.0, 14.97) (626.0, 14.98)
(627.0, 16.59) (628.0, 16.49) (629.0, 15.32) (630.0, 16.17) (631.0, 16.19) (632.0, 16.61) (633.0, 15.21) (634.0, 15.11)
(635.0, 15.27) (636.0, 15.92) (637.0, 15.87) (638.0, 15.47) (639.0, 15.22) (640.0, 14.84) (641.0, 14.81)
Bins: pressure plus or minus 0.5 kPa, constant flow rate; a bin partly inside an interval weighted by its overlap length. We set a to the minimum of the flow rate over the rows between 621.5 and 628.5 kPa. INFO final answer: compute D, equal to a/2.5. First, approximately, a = 13.17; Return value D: 5.27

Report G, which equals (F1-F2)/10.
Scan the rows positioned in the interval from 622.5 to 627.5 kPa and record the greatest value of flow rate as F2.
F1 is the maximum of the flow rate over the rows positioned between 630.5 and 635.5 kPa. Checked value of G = 0.00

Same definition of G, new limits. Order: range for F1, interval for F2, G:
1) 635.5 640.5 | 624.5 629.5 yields -0.07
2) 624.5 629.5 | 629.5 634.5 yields 0.00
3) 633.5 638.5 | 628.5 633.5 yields -0.07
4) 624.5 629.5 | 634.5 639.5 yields 0.07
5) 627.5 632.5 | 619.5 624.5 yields 0.03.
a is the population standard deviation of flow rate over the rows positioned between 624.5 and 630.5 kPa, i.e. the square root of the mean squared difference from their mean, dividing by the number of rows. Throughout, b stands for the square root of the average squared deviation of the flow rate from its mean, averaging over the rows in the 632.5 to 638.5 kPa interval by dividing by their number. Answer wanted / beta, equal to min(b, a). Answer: 0.32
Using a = 0.69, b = 0.32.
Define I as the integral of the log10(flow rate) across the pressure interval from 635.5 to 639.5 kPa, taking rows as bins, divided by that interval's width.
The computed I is 1.19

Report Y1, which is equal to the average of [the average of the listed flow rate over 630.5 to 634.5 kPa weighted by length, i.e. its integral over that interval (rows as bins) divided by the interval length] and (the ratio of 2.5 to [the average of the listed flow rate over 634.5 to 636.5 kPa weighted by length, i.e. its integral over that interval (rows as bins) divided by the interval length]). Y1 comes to 7.97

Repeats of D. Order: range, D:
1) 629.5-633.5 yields 6.08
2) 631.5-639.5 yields 6.04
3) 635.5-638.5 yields 6.19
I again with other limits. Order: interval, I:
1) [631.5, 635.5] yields 1.19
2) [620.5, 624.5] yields 1.14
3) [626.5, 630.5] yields 1.21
